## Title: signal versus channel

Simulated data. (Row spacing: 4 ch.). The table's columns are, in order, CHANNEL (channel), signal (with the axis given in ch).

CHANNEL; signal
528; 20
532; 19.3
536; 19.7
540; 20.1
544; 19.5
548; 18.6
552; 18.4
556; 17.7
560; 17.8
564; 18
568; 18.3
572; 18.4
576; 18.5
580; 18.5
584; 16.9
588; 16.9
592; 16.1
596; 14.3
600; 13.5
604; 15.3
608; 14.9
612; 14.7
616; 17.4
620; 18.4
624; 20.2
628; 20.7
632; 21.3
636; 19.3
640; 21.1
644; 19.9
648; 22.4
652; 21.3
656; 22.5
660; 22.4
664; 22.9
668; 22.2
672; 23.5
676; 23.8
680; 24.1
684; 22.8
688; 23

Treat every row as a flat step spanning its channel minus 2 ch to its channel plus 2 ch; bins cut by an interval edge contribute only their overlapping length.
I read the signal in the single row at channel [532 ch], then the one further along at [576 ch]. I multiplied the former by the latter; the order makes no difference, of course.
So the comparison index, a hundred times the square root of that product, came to 1890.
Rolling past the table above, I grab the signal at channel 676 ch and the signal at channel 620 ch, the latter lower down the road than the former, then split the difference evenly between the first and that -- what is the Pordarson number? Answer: 21.1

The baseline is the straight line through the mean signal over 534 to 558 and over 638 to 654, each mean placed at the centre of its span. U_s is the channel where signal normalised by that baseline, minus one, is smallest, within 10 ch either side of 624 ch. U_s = 616 ch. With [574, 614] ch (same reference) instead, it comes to 600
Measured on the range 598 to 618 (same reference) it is 600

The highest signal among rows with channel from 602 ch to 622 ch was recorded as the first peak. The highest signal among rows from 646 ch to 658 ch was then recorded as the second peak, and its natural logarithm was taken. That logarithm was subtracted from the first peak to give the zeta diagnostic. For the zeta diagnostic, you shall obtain 15.3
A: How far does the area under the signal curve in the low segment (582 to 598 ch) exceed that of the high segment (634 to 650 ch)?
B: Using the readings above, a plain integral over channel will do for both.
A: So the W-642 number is -74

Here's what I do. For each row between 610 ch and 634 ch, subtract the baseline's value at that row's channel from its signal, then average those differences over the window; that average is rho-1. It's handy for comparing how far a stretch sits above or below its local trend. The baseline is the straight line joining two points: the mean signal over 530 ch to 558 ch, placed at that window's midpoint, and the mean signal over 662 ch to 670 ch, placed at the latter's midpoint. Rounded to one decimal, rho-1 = -2.5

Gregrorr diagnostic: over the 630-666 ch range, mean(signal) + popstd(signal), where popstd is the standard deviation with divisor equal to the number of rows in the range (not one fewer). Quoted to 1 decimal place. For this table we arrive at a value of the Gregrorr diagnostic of 22.6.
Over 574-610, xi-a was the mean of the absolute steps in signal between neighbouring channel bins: 0.90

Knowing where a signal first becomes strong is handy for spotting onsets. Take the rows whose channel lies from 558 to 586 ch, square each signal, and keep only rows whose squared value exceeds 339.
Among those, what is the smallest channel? 576 ch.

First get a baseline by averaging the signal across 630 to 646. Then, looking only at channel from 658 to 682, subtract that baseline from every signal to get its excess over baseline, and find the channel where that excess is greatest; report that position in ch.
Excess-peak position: 680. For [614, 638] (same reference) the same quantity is 632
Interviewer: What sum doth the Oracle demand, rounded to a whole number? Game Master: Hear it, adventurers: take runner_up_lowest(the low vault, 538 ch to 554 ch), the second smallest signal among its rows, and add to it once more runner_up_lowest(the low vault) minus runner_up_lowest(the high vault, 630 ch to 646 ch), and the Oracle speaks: 17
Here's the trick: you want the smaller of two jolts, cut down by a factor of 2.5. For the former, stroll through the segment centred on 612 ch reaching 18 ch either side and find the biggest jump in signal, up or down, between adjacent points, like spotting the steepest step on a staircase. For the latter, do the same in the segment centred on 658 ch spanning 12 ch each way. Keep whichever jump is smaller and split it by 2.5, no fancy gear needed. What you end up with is 0.48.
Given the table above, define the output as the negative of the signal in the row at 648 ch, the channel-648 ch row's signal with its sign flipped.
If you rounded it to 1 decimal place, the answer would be -22.4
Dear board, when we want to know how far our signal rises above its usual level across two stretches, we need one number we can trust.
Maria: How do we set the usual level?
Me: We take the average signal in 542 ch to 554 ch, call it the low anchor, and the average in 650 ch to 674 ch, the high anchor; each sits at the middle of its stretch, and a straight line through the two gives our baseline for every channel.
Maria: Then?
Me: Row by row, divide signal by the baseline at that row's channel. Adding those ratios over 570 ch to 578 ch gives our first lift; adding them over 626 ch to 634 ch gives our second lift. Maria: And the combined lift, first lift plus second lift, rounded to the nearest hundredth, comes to 3.83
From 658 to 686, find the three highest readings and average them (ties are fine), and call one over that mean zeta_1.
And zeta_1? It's 0.042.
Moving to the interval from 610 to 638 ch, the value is 0.048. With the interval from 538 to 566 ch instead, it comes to 0.052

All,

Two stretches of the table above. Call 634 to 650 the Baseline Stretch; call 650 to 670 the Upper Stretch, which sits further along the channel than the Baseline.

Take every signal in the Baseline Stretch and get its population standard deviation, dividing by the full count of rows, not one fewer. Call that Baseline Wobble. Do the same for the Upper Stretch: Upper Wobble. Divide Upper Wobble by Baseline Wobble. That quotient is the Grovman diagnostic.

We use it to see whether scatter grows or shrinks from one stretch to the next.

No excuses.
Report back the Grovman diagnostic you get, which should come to 0.45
